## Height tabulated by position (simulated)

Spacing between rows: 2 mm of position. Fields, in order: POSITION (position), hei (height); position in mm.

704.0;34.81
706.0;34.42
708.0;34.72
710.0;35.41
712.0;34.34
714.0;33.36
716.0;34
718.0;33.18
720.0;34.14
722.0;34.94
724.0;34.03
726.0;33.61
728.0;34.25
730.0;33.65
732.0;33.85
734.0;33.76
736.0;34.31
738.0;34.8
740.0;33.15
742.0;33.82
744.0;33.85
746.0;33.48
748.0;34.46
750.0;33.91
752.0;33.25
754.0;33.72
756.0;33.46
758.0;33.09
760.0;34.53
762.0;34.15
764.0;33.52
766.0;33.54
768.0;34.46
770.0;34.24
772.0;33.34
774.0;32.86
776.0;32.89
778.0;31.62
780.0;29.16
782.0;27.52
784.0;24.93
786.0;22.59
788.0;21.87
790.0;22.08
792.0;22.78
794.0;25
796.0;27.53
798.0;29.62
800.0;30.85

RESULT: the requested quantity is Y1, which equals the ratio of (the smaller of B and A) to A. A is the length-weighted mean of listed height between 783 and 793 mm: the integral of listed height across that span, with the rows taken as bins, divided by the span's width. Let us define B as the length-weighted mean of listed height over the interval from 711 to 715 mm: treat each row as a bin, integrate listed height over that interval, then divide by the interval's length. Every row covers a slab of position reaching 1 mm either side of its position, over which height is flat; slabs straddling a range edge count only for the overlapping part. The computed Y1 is 1.00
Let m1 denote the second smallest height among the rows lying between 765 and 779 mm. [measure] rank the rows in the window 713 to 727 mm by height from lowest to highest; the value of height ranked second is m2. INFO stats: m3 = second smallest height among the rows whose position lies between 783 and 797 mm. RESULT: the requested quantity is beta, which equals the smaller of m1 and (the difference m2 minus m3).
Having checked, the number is 11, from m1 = 32.86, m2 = 33.36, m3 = 22.08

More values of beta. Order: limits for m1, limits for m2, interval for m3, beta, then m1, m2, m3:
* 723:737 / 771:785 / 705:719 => -6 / 33.65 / 27.52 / 33.36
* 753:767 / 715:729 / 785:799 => 12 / 33.46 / 33.61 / 22.08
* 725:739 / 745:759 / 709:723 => 0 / 33.65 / 33.25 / 33.36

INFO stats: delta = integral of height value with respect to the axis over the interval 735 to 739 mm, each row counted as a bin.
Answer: 138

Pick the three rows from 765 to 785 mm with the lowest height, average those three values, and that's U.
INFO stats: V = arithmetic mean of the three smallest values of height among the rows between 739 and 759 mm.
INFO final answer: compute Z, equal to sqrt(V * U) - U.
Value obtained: 2.8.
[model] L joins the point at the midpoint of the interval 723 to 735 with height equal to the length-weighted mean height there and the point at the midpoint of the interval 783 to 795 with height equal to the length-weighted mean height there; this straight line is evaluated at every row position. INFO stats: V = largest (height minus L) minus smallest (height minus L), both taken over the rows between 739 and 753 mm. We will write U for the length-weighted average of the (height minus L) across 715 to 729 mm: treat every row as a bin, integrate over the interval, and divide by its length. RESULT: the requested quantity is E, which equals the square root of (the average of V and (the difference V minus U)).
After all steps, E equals 1.8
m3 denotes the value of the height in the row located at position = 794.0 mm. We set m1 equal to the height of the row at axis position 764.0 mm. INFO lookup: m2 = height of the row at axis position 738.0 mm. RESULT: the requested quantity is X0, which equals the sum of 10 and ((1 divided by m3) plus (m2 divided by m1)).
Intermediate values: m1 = 33.52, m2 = 34.8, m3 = 25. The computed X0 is 11.1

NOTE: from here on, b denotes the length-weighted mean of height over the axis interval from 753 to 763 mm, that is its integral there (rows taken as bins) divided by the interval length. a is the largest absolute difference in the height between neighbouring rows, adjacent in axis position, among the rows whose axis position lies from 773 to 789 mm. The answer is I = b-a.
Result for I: 31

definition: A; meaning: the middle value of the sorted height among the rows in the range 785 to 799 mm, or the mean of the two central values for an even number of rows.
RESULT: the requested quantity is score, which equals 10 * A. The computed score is 228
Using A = 22.8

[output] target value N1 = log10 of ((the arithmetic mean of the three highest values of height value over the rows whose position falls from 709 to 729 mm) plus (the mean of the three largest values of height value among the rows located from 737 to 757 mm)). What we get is 1.84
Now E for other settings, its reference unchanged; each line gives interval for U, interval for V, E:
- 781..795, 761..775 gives 1.3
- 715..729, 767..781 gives 2.0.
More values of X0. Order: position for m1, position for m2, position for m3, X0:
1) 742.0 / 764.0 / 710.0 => 11.0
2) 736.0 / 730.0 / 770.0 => 11.0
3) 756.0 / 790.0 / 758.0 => 10.7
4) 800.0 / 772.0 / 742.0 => 11.1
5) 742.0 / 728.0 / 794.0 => 11.1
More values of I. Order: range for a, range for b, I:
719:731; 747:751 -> 33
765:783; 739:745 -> 31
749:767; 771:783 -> 30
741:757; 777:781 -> 29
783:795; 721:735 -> 32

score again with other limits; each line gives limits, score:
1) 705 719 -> 343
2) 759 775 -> 338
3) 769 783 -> 329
